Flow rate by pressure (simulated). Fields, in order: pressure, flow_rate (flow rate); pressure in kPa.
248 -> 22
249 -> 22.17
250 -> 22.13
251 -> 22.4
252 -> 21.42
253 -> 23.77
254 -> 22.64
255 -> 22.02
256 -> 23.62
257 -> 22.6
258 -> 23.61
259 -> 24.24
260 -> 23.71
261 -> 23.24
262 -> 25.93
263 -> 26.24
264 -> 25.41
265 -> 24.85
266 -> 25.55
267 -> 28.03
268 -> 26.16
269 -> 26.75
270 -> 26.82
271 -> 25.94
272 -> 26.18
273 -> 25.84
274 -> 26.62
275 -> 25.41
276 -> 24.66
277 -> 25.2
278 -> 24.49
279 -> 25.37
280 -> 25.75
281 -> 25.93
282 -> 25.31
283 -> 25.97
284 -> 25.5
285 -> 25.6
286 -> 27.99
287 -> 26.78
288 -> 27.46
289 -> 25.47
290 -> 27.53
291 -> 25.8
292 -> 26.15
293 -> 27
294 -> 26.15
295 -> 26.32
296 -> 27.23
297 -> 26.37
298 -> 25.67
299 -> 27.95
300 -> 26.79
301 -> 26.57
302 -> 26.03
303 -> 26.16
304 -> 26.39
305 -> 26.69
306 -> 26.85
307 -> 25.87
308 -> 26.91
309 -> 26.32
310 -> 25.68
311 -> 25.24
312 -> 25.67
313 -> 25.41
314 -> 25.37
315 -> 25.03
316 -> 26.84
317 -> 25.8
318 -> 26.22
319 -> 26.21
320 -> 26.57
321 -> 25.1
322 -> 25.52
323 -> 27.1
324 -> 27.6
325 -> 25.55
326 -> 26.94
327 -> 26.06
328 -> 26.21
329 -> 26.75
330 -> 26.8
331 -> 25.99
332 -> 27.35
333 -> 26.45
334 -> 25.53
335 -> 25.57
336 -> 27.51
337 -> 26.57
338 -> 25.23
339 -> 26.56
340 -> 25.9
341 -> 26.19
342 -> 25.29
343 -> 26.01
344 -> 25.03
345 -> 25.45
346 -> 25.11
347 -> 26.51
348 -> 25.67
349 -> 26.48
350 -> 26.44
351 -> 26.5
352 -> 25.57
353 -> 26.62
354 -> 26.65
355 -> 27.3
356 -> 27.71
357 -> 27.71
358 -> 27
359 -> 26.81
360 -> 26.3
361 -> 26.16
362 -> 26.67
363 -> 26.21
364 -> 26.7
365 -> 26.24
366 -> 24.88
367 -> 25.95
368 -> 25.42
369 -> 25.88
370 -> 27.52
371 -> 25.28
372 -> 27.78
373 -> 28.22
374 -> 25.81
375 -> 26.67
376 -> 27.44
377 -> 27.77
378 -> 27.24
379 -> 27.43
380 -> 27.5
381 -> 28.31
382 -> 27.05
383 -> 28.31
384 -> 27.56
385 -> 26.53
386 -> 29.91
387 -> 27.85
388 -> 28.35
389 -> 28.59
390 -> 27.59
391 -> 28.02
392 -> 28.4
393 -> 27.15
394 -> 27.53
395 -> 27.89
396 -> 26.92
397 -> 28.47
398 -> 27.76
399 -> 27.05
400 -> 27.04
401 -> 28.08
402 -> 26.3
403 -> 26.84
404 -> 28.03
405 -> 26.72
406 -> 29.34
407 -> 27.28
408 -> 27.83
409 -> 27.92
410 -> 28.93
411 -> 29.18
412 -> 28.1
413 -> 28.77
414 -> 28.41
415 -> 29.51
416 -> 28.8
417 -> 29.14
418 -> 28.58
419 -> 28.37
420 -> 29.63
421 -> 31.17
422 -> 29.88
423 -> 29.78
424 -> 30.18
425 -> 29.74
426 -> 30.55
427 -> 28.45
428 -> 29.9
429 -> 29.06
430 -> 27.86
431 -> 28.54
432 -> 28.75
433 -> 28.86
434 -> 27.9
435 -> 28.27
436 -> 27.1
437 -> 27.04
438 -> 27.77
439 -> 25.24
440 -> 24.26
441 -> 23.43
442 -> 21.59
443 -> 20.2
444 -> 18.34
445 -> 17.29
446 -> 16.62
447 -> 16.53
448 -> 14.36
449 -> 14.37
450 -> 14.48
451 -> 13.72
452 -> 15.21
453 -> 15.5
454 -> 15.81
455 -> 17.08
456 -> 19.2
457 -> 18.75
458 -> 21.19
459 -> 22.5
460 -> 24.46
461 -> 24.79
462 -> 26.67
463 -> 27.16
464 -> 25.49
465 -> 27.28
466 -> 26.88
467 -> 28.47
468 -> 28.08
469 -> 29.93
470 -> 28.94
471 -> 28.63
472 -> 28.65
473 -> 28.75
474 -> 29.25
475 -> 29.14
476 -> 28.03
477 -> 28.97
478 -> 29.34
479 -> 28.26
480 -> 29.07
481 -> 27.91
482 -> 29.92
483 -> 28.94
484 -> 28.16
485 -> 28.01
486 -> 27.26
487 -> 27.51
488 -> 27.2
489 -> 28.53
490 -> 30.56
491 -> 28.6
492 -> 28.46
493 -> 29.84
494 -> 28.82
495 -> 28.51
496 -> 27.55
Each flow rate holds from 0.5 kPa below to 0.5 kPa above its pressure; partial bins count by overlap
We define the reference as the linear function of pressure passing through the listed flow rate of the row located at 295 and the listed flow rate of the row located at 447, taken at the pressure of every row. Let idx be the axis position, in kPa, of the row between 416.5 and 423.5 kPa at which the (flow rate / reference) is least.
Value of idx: 419 kPa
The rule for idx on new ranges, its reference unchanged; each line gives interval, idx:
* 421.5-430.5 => 430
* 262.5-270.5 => 265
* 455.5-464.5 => 457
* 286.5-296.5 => 289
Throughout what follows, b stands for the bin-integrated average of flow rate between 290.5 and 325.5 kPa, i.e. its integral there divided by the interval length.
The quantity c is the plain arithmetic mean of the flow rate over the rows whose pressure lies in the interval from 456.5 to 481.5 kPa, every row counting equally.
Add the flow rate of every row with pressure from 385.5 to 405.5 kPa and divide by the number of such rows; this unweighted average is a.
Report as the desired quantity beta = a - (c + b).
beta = -25.6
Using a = 28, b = 26.2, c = 27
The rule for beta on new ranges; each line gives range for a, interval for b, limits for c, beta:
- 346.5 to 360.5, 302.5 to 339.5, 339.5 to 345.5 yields -25.2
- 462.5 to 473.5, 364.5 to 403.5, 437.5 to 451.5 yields -18.4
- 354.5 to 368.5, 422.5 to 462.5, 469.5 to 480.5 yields -25.4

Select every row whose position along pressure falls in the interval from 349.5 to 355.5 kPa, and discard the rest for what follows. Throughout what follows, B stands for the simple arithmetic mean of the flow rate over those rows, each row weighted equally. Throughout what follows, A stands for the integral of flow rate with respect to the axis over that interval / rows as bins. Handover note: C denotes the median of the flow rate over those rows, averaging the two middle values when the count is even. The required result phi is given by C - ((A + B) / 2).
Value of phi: -66.2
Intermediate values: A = 159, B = 26.5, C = 26.6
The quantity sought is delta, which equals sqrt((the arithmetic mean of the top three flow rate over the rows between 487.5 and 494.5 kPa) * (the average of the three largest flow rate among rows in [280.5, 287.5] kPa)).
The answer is 28.3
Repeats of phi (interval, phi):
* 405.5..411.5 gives -71.0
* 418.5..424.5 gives -74.6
